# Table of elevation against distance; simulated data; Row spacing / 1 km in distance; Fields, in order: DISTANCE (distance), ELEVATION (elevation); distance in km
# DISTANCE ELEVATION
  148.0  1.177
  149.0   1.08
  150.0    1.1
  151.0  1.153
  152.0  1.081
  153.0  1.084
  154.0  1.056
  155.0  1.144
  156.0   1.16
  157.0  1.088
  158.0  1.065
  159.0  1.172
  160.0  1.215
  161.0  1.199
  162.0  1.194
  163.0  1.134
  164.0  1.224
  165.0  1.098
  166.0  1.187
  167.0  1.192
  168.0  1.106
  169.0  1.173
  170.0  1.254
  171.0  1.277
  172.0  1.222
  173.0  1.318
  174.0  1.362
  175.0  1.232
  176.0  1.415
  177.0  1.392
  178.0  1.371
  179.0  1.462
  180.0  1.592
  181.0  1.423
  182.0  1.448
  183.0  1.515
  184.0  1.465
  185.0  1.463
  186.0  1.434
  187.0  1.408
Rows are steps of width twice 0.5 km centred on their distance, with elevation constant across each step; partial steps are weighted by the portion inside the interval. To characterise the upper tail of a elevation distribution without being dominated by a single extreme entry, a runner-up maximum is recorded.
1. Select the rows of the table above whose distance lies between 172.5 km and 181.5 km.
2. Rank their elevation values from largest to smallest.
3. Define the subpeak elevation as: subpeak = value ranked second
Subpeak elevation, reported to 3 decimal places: 1.462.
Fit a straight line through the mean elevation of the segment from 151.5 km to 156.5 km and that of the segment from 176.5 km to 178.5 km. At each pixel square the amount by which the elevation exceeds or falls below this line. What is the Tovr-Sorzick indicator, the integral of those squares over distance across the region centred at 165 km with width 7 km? 0.059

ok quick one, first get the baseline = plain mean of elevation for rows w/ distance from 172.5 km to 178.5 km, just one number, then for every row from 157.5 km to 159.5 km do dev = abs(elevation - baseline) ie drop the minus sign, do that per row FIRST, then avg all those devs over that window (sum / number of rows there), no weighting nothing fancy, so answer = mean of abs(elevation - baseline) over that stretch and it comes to 0.23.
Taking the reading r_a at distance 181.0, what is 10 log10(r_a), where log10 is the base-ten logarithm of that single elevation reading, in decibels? 1.5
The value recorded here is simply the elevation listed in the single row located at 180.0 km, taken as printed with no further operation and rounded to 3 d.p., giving 1.592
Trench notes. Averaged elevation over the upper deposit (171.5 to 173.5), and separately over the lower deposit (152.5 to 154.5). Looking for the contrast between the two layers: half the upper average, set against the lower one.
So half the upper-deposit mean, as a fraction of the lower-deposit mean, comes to 0.593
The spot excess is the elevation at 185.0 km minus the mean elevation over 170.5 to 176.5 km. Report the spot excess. 0.16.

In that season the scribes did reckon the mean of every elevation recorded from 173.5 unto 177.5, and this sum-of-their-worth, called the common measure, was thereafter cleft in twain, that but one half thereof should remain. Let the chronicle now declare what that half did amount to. 0.68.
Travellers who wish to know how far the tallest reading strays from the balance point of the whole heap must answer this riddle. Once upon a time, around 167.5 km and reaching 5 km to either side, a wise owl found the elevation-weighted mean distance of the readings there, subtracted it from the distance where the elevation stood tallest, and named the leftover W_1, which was 3.4 km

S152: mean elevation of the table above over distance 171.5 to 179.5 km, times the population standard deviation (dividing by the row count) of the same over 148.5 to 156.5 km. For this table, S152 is 0.050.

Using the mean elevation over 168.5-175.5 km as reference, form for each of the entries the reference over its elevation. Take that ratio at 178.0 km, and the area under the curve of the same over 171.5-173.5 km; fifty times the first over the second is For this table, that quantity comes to 23.1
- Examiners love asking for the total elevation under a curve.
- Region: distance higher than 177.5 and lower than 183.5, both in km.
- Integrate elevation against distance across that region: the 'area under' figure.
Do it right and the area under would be 8.8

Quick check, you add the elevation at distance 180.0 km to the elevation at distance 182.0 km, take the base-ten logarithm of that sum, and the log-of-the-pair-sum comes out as 0.48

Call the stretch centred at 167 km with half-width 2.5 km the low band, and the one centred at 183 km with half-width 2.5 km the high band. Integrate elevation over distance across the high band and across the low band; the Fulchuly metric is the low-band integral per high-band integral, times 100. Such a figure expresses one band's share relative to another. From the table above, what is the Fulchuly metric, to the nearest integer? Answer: 79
